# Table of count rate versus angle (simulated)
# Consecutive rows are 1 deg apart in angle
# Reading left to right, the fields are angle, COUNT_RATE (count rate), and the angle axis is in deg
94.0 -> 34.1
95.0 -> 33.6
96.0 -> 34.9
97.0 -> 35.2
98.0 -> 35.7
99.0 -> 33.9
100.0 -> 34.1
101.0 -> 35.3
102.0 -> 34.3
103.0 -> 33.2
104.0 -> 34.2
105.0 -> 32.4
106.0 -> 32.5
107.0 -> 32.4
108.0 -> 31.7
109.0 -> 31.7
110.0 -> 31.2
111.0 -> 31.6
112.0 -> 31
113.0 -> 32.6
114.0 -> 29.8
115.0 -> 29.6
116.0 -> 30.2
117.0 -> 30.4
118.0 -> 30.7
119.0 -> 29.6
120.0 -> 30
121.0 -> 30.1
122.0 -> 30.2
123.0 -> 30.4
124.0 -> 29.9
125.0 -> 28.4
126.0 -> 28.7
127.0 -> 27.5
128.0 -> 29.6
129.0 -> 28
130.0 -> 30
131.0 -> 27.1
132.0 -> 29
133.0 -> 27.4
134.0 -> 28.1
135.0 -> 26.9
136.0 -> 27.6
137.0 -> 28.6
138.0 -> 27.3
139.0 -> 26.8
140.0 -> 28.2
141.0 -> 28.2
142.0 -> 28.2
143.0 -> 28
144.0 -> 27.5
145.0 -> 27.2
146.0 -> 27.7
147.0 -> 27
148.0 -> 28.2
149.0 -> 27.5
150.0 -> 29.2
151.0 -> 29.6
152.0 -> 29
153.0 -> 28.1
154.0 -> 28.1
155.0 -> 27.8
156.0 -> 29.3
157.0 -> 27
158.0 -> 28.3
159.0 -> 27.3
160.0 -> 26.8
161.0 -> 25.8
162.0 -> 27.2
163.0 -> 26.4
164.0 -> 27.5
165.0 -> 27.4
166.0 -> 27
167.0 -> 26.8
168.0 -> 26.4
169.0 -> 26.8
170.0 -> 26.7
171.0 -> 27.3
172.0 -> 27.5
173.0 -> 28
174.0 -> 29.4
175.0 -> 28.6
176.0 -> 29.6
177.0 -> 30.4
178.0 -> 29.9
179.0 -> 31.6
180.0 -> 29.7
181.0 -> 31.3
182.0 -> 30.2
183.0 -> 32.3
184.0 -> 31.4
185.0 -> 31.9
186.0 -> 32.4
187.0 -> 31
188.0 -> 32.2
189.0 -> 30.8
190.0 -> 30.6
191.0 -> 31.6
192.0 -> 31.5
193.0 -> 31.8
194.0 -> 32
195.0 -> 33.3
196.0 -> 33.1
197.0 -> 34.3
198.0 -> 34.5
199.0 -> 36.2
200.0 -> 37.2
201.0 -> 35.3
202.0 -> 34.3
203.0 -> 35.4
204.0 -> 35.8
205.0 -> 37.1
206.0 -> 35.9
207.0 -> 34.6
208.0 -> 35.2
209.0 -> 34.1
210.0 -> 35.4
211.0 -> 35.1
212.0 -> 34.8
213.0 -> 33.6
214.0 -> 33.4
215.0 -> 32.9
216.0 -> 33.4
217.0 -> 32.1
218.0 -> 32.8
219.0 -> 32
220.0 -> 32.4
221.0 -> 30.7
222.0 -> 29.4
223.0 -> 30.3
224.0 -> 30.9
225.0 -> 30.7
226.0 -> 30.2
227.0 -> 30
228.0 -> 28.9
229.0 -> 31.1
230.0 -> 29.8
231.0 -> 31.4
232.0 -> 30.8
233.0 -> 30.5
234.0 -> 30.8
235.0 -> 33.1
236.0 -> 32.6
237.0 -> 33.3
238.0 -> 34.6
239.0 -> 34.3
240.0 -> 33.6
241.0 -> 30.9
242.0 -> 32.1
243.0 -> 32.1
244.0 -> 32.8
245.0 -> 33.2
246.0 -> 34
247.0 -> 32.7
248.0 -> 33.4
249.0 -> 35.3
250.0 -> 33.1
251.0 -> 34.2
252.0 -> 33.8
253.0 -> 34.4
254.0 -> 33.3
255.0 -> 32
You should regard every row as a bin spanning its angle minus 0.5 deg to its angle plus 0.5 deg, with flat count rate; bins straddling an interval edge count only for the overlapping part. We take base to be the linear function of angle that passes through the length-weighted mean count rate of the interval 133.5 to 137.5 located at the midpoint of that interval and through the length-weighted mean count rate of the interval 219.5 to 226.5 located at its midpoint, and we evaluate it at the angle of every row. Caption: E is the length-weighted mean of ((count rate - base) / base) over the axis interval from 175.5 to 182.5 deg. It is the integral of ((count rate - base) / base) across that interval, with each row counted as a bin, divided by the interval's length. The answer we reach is 0.04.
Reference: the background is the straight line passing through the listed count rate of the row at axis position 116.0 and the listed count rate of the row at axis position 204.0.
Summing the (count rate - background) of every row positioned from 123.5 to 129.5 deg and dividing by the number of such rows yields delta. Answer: -2.2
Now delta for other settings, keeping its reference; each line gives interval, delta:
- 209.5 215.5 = -2.1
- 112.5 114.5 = 1.2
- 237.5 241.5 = -4.7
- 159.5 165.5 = -6.3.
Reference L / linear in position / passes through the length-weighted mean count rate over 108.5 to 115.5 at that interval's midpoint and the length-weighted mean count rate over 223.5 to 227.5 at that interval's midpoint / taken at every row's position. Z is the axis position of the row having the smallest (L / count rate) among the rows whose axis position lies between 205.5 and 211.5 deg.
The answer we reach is 206.0 deg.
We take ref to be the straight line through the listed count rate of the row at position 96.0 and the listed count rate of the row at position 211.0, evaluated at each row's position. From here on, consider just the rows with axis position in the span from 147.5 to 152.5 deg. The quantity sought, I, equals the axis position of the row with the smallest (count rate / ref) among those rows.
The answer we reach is 149.0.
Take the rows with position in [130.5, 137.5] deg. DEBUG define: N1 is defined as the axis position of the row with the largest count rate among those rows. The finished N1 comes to 132.0 deg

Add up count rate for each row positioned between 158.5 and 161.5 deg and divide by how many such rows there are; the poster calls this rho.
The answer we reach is 27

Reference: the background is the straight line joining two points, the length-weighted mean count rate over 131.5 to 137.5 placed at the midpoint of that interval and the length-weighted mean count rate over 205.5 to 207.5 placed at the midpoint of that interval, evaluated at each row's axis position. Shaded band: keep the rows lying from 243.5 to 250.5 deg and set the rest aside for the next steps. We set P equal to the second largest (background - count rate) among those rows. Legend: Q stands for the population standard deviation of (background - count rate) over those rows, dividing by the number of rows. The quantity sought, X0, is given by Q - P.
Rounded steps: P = 7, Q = 0.8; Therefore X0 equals -5.8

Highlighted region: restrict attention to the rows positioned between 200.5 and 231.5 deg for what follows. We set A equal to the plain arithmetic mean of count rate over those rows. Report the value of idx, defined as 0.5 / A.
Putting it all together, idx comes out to 0.0152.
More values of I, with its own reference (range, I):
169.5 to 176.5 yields 170.0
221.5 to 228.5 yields 228.0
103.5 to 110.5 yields 110.0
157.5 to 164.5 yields 161.0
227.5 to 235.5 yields 228.0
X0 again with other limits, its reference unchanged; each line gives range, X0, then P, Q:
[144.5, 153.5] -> -1.2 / 2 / 0.7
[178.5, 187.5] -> -1.8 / 3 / 0.8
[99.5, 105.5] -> 9.5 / -8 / 1.0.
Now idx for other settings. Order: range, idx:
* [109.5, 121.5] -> 0.0164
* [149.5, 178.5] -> 0.0179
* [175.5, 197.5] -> 0.0159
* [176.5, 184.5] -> 0.0162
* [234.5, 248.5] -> 0.0151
